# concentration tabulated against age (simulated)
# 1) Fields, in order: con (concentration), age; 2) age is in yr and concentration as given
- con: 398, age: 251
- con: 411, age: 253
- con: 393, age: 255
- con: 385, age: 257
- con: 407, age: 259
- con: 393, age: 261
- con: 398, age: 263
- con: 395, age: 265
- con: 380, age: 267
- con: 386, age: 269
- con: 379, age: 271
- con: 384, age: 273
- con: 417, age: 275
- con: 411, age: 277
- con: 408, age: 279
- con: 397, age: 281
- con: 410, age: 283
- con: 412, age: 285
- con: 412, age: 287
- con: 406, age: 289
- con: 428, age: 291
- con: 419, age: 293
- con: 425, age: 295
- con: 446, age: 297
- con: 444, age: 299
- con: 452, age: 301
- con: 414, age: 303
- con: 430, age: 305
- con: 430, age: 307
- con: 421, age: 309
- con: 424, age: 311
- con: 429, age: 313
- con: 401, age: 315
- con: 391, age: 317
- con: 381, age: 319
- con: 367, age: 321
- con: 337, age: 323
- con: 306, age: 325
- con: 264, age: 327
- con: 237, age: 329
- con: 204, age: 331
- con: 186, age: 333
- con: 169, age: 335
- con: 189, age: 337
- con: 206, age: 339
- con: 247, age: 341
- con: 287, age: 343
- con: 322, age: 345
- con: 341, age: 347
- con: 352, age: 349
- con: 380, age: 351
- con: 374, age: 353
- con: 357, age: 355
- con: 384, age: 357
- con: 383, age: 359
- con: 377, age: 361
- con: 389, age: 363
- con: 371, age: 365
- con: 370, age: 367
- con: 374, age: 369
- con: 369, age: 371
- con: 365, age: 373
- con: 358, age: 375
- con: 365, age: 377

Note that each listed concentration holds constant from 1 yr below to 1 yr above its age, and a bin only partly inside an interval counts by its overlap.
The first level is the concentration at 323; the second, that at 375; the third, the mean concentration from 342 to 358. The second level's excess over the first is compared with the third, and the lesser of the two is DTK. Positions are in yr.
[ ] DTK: 21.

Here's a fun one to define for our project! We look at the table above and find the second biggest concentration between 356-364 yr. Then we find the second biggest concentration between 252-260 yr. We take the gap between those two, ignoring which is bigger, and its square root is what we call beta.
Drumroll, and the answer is 4.8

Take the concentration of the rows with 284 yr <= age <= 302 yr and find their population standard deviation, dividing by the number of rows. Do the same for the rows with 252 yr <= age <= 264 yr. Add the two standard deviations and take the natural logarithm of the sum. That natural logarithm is 3.20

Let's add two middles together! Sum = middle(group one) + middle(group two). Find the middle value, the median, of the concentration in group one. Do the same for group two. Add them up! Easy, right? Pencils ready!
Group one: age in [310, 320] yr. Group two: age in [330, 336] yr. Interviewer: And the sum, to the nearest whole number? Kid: 587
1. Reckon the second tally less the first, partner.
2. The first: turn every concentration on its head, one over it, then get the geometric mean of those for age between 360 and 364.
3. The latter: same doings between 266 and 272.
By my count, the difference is 0.0000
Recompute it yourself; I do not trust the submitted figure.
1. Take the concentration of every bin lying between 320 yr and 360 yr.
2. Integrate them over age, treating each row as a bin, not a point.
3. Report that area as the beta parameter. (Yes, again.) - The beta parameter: 11784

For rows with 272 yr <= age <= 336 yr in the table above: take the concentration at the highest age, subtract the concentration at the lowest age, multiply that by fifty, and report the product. -10750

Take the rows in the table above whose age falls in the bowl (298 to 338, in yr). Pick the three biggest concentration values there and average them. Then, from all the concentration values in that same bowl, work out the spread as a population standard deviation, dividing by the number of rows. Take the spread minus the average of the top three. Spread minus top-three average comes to -345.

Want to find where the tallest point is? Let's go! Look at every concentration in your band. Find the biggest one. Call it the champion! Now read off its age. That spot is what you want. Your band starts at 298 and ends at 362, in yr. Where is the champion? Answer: 301 yr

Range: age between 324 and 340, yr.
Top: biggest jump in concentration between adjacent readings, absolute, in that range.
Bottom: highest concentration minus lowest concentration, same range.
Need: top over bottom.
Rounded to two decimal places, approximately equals 0.31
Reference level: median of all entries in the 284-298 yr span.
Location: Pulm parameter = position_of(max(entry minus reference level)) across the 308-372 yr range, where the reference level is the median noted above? 313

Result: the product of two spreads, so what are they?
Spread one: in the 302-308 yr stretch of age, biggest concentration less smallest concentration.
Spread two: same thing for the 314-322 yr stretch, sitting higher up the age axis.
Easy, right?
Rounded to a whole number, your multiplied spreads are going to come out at 544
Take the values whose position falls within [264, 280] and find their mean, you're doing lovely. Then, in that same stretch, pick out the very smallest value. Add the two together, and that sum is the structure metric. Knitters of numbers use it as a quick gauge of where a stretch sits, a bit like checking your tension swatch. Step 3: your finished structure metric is 774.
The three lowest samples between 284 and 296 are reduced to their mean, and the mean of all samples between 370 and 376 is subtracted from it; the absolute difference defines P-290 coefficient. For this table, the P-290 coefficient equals 46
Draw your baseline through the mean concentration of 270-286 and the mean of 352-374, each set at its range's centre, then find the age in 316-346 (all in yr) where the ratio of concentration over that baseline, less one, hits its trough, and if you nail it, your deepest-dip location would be 335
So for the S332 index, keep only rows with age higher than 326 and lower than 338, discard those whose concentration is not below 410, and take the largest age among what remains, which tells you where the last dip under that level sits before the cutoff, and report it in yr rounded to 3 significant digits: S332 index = 337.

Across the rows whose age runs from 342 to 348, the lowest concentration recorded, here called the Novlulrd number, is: 287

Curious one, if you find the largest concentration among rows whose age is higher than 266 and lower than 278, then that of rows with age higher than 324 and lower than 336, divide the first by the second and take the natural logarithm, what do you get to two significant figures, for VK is 0.31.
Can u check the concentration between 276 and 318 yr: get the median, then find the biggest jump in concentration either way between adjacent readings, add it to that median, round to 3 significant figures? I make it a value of 457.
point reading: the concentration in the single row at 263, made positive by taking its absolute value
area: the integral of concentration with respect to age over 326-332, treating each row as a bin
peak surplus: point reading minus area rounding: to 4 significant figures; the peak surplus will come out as -1012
